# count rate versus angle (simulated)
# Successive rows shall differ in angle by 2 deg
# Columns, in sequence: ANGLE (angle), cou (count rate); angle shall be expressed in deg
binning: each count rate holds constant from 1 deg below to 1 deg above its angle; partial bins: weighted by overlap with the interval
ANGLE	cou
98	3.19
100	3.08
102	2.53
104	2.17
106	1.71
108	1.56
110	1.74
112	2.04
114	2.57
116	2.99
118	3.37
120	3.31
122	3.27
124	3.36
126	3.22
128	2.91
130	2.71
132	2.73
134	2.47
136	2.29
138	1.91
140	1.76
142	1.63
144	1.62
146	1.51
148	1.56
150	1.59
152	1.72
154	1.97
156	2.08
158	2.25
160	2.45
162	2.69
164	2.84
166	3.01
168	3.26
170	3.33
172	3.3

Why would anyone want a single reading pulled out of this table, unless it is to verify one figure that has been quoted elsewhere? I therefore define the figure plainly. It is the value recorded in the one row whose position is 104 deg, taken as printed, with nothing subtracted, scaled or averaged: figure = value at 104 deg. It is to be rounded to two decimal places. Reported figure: 2.17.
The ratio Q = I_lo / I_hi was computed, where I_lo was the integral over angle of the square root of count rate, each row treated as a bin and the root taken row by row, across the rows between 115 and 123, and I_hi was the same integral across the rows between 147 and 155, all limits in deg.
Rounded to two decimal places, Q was 1.38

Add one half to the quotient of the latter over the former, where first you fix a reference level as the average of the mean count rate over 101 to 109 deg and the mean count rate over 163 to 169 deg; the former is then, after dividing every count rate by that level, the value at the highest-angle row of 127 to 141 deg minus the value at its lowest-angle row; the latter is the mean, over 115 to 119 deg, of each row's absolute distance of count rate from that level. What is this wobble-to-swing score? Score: -1.0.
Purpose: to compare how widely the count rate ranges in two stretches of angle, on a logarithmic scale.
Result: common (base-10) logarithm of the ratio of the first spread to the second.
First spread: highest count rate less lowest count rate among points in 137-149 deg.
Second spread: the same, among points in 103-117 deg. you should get -0.55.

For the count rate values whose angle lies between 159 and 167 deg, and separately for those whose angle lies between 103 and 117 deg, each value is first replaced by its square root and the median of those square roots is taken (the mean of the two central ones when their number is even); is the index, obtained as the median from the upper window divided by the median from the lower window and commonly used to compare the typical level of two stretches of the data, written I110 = 1.16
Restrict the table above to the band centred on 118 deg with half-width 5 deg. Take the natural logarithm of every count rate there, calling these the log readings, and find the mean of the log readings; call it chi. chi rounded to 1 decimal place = 1.1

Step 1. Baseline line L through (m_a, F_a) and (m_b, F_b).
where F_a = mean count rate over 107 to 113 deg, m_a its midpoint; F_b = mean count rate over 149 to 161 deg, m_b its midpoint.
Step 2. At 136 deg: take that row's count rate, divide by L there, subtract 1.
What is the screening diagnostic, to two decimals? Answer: 0.20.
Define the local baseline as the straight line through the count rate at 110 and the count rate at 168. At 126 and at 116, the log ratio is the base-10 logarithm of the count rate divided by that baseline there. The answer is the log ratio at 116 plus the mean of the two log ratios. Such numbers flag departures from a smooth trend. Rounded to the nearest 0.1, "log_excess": 0.4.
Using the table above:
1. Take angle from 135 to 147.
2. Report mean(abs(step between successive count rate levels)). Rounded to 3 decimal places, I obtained 0.156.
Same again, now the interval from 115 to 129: 0.170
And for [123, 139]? 0.213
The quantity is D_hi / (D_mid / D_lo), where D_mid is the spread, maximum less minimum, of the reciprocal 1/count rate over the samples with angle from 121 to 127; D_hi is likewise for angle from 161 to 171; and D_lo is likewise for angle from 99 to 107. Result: 1.44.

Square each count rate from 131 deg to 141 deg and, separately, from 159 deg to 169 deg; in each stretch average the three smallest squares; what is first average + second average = 11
